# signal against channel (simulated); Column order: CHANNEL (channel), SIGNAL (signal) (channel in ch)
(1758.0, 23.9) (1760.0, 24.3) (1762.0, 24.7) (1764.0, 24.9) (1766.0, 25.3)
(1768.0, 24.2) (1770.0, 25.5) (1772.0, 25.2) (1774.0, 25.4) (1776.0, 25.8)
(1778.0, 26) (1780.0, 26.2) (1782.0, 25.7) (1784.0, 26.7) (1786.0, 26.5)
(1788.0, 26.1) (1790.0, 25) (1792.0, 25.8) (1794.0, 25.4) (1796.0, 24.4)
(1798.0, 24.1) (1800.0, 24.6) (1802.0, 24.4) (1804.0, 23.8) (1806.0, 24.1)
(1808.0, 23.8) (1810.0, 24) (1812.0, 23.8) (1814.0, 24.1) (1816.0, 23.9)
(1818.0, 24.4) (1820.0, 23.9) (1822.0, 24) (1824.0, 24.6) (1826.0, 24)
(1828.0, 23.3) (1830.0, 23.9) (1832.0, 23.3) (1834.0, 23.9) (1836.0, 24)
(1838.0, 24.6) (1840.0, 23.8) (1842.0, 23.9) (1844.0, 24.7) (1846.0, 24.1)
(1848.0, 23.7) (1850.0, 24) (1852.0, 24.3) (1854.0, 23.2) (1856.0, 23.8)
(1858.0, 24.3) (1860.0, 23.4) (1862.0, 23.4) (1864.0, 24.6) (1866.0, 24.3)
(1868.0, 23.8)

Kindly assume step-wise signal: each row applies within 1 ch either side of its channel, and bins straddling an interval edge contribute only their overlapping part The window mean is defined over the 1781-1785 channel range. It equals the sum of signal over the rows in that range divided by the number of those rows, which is 26.2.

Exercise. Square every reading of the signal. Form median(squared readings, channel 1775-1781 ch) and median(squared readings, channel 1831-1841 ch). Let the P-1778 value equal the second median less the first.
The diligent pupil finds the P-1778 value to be -105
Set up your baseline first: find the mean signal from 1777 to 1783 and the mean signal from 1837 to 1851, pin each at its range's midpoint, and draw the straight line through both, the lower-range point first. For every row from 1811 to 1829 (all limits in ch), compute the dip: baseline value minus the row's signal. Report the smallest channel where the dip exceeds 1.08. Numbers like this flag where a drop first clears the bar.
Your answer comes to 1812.0 ch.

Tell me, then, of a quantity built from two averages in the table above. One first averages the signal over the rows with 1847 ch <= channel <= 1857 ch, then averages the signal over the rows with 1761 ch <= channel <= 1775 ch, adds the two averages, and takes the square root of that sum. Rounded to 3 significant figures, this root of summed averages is 6.99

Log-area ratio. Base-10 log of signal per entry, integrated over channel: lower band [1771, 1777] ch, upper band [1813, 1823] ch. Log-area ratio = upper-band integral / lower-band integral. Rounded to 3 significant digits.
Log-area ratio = 1.64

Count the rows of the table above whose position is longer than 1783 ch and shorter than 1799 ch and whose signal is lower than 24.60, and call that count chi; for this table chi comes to 2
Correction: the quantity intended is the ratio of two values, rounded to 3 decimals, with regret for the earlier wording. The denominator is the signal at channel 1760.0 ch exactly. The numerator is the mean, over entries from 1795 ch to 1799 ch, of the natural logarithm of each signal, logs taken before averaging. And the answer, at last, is 0.131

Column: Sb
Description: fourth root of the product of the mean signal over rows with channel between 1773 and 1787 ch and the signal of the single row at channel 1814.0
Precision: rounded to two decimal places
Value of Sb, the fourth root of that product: 5.01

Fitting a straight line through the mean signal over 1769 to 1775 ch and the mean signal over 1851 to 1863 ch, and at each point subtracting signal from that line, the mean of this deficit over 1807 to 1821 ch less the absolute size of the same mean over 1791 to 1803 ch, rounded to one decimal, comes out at 0.5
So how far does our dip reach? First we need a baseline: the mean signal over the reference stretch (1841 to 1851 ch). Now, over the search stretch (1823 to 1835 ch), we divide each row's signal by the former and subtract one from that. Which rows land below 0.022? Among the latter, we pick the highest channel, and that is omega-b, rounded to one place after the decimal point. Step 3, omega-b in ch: 1834.0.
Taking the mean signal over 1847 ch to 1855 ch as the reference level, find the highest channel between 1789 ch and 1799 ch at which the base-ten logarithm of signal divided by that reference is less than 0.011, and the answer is 1798.0 ch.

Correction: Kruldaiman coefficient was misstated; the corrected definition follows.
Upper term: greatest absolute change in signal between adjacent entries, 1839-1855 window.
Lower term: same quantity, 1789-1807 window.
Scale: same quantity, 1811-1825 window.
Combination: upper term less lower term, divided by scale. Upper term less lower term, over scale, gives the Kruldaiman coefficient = 0.17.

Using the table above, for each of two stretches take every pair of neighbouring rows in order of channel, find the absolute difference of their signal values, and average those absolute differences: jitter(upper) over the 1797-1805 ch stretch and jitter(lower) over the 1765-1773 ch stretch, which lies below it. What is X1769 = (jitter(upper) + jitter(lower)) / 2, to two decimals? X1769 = 0.67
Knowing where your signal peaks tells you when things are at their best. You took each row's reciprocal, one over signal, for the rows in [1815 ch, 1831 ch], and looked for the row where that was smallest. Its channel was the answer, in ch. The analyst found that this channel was 1824.0 ch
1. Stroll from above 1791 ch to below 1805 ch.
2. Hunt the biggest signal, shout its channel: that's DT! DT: 1792.0 ch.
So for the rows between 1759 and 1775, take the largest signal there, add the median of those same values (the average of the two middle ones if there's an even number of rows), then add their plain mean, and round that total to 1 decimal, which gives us 75.5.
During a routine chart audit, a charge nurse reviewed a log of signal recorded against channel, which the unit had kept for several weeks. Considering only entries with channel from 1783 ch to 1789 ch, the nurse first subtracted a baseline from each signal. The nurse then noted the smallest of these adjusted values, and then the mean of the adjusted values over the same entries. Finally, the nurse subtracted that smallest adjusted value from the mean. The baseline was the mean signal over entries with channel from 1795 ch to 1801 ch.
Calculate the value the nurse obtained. 0.33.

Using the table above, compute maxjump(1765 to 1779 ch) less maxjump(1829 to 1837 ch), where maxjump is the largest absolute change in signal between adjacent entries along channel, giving 0.70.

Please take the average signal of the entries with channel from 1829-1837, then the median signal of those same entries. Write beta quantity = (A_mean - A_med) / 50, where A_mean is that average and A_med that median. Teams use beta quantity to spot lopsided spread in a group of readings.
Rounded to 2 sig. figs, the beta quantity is -0.0025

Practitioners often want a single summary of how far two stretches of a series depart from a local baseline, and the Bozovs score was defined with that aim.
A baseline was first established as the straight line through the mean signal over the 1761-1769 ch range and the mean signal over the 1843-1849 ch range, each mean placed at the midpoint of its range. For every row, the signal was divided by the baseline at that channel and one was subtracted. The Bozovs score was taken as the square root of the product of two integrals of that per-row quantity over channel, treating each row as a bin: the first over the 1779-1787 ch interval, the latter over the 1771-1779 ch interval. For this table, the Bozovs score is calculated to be 0.39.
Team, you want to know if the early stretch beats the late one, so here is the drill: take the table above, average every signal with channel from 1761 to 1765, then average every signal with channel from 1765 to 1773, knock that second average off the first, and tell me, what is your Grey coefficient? -0.25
